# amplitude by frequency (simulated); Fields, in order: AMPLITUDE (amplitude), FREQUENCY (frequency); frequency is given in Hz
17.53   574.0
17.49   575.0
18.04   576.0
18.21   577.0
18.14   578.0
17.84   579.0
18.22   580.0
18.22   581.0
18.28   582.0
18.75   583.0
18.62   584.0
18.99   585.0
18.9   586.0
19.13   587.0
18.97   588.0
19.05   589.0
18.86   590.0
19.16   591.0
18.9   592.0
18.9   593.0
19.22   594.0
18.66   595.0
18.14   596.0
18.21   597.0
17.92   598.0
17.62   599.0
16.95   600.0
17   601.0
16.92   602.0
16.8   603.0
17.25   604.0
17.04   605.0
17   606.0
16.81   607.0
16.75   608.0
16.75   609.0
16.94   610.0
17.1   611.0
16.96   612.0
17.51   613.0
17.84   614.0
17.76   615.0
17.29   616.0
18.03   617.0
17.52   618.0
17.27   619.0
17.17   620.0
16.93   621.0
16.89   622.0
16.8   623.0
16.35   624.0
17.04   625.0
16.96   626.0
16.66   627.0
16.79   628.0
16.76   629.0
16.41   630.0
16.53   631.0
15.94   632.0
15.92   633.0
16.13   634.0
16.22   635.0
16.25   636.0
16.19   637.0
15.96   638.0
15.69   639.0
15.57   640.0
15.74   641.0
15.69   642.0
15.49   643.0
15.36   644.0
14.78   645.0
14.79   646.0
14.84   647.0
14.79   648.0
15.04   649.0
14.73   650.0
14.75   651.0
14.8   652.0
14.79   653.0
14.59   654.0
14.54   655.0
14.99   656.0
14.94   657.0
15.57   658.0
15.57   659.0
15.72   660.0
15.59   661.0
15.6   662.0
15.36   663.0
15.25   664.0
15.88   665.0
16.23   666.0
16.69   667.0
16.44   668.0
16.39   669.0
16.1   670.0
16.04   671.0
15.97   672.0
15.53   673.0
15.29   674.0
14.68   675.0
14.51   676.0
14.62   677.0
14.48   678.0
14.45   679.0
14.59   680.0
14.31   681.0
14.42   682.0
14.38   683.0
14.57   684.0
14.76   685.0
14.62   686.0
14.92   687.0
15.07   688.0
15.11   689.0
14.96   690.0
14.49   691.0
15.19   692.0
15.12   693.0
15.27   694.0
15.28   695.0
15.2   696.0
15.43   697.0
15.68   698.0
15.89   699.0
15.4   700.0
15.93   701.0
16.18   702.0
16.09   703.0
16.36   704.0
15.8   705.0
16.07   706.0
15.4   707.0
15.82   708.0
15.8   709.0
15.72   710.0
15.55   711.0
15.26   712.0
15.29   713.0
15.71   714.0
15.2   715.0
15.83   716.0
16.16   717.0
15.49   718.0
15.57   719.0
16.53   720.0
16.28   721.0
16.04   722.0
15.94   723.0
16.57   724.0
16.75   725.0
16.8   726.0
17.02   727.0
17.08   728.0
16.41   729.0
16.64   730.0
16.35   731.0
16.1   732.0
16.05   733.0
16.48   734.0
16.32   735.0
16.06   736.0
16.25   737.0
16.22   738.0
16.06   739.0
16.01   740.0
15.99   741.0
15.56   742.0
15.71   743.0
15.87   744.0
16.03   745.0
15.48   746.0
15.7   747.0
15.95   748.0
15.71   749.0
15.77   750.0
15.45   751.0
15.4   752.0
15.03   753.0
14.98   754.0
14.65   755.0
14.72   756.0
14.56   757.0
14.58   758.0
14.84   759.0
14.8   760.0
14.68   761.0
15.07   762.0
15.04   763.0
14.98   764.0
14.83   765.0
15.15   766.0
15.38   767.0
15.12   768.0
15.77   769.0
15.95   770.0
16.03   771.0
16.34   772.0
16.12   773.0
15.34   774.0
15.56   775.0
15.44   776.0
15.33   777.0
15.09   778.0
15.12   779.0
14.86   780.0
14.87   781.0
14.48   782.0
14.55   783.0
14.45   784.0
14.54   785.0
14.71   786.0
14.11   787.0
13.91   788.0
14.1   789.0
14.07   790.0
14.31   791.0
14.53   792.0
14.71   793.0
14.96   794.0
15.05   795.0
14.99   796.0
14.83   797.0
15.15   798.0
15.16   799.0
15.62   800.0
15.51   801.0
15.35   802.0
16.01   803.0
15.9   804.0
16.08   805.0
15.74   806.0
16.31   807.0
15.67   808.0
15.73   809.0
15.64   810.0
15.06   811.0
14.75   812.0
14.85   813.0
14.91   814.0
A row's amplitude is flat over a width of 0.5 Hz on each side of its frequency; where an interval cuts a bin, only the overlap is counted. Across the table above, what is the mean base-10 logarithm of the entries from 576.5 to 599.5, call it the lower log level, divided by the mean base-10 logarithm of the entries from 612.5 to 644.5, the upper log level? 1.04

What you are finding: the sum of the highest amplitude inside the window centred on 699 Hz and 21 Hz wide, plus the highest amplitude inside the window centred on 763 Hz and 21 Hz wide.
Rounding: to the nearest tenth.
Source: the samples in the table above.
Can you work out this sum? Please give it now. 32.7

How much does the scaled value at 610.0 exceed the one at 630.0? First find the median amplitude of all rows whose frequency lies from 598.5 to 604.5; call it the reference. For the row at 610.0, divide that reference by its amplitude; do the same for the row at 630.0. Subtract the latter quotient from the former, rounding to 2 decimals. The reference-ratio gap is -0.03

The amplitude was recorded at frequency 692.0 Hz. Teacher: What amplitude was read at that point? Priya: 15.19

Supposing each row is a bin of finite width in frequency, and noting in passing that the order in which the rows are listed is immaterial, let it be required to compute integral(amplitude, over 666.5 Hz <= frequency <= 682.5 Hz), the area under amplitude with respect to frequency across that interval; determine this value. 245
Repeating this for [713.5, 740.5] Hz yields 438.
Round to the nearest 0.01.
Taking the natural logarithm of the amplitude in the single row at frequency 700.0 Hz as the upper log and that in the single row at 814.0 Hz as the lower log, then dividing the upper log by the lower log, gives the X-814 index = 1.01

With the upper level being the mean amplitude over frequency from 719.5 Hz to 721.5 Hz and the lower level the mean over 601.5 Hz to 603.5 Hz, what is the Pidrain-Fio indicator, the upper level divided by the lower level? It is 0.97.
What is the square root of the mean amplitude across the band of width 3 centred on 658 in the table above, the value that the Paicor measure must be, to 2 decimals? 3.92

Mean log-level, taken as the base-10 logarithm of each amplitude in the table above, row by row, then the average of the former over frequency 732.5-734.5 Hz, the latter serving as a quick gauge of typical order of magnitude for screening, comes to 1.21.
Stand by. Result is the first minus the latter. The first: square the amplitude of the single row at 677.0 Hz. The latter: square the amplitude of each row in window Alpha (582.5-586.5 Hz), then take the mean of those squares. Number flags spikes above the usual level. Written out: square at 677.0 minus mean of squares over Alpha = -140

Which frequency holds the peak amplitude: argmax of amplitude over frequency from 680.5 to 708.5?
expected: 704.0 Hz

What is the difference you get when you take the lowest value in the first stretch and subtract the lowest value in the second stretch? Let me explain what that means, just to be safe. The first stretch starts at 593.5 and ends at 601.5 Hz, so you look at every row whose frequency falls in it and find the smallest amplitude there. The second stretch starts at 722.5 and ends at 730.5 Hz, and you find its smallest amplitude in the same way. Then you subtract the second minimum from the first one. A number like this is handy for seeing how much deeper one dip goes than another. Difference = 1.0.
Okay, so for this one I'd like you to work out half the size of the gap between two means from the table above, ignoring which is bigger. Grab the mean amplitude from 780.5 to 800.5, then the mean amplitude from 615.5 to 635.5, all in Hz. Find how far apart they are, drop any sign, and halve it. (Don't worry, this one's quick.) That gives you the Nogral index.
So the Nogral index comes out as 1.06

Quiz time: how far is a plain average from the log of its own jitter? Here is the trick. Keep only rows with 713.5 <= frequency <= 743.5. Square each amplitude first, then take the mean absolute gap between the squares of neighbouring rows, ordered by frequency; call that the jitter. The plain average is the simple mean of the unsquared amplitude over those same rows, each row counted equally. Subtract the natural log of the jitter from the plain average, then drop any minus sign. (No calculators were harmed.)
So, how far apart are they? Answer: 14.0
